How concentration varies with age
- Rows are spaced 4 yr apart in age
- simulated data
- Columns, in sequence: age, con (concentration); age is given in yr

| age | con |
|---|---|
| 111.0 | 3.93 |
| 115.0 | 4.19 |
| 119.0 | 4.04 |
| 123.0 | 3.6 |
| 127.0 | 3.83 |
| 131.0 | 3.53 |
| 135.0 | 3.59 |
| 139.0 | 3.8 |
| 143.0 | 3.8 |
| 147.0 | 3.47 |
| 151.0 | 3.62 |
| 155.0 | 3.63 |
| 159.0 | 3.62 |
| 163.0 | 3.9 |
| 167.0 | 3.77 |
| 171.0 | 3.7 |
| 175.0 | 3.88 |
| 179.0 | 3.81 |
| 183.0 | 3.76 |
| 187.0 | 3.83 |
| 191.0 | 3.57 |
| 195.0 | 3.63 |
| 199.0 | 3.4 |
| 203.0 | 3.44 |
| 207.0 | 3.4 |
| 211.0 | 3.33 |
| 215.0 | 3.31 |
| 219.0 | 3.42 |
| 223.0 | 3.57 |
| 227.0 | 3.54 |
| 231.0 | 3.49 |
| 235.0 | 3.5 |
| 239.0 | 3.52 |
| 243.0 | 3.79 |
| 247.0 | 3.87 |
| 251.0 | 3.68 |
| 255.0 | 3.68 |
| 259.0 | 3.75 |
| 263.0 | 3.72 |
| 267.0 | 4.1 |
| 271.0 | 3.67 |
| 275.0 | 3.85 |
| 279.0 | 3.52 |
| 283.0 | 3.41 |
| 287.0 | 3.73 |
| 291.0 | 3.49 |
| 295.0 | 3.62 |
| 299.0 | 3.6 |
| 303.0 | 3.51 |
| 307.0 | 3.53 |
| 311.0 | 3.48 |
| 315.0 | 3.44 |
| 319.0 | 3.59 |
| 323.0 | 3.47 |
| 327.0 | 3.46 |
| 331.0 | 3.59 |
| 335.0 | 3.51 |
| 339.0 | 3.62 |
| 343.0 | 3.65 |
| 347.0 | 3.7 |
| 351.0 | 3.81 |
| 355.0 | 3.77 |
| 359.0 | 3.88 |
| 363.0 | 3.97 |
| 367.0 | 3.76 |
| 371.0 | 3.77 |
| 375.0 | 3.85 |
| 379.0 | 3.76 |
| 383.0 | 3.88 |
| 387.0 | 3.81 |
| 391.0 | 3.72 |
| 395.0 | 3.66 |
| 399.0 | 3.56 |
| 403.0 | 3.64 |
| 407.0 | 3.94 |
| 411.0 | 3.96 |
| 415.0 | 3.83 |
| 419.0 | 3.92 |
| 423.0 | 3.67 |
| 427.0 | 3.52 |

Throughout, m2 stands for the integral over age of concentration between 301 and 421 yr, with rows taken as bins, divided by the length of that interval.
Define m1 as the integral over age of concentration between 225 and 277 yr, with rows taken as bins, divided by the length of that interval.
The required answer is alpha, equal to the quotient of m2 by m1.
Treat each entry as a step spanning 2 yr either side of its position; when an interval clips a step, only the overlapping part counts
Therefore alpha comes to 1.00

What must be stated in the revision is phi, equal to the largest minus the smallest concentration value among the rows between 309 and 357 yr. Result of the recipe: 0.37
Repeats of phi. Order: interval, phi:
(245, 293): 0.69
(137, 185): 0.43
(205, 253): 0.56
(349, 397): 0.31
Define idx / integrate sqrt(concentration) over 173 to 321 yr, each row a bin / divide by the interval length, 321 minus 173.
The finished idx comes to 1.90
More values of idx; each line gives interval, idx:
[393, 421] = 1.95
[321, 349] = 1.89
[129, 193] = 1.92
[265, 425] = 1.92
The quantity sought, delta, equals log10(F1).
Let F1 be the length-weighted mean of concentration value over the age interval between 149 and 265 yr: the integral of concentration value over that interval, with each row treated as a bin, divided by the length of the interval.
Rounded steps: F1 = 3.63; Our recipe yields 0.559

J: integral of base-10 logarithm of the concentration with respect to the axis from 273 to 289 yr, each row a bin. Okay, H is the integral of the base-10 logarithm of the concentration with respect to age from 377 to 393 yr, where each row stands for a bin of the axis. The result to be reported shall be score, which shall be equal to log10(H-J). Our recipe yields -0.50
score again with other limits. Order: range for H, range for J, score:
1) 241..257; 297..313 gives -0.37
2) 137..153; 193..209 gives -0.40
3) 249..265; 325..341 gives -0.51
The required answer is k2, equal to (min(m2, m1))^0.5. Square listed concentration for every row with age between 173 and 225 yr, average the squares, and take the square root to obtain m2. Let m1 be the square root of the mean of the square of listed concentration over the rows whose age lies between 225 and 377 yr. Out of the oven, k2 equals 1.89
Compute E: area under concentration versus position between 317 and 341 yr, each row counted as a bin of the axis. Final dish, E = 85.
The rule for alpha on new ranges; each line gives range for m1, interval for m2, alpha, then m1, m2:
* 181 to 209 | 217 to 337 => 1.01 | 3.58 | 3.60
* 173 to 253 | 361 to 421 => 1.06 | 3.59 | 3.80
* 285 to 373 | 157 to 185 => 1.04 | 3.63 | 3.78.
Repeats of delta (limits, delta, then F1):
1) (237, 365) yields 0.563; 3.66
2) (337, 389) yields 0.578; 3.79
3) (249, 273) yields 0.576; 3.77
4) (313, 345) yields 0.549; 3.54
